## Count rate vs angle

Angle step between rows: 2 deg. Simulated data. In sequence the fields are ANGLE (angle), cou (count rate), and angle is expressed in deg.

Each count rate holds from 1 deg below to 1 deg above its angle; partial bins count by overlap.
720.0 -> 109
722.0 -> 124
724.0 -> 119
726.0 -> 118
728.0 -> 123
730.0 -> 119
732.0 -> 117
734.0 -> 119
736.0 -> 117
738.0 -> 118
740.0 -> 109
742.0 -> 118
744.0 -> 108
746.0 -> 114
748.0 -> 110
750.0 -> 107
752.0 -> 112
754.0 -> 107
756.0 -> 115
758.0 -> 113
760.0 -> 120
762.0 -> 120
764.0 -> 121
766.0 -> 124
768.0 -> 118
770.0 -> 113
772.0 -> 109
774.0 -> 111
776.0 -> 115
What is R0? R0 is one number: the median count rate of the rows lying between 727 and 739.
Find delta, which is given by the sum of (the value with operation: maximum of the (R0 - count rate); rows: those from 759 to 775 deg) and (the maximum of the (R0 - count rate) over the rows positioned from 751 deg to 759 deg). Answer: 21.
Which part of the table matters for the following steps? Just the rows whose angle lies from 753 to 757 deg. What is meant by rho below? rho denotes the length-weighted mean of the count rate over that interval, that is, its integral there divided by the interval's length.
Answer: 111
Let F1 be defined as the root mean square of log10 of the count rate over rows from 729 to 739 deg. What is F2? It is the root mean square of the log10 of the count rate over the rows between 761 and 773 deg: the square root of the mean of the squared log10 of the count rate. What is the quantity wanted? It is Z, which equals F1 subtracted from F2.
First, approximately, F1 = 2.07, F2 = 2.07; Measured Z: 0.00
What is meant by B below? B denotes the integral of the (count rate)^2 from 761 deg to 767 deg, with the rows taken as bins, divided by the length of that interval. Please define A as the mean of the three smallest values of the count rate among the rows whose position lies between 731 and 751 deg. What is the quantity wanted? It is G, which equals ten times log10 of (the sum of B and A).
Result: 41.74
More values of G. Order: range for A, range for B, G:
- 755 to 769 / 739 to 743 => 41.15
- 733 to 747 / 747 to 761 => 41.03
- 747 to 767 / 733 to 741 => 41.31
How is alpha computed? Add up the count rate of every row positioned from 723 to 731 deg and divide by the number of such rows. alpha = 120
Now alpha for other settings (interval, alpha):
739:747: 112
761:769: 121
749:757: 110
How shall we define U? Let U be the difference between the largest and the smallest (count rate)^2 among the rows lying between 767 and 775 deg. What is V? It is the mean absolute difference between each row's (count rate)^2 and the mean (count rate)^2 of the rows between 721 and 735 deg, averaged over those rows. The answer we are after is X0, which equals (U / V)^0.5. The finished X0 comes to 2.0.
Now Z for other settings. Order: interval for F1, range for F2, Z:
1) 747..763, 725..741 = 0.02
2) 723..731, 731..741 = -0.01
